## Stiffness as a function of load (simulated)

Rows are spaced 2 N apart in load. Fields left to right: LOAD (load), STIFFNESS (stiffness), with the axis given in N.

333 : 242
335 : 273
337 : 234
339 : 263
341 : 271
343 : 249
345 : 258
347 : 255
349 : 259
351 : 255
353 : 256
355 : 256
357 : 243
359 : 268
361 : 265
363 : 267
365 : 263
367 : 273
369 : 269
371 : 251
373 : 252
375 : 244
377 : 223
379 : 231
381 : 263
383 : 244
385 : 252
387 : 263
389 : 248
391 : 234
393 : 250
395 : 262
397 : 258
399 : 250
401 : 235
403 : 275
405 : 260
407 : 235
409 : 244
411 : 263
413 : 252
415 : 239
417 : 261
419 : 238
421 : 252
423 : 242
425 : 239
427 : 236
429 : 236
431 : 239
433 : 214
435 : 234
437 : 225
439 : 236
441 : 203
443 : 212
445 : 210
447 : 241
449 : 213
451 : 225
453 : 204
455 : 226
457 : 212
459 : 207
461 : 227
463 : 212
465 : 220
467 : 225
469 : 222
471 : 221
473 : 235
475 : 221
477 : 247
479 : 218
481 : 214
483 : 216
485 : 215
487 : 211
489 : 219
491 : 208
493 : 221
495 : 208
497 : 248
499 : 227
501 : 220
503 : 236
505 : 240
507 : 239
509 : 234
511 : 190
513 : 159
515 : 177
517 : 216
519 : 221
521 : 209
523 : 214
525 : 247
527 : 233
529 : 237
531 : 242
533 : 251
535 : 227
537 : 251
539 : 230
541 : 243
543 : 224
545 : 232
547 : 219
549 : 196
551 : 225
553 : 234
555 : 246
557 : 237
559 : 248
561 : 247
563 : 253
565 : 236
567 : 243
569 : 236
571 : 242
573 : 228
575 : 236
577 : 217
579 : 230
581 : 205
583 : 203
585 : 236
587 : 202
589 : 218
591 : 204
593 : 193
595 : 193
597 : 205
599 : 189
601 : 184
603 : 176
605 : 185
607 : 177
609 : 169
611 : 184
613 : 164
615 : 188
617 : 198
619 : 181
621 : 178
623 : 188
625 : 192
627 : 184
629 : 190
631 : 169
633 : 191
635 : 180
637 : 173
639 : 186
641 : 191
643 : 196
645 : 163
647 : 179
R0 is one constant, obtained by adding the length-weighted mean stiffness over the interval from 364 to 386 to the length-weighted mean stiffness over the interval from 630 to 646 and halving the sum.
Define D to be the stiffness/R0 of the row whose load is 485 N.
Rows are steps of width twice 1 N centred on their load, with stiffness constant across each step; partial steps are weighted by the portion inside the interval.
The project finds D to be 0.99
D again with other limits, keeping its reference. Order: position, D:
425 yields 1.11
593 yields 0.89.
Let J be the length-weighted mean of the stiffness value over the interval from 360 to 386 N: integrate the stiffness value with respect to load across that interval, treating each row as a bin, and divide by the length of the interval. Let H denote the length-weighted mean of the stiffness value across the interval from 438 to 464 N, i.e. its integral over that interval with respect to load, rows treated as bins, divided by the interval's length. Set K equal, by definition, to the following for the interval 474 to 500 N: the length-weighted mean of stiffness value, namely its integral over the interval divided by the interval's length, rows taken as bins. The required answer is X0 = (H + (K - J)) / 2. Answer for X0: 92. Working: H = 218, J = 254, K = 221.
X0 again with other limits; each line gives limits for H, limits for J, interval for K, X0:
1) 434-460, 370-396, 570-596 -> 94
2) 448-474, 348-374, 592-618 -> 72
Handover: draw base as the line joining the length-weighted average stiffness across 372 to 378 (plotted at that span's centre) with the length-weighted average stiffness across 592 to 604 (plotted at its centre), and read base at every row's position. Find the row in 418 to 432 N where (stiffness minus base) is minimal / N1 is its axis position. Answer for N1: 427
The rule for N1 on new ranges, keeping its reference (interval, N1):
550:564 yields 551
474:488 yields 487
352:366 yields 357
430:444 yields 441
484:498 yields 491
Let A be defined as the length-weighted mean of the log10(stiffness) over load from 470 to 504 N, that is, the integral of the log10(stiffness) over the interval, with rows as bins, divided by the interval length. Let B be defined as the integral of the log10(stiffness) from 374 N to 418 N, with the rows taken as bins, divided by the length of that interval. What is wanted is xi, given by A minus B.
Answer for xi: -0.05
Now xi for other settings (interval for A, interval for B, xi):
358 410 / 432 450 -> 0.06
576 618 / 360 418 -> -0.11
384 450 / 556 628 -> 0.07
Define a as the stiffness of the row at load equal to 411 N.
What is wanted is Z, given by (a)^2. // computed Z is 69169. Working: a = 263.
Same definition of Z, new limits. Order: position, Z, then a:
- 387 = 69169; 263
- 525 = 61009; 247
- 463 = 44944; 212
